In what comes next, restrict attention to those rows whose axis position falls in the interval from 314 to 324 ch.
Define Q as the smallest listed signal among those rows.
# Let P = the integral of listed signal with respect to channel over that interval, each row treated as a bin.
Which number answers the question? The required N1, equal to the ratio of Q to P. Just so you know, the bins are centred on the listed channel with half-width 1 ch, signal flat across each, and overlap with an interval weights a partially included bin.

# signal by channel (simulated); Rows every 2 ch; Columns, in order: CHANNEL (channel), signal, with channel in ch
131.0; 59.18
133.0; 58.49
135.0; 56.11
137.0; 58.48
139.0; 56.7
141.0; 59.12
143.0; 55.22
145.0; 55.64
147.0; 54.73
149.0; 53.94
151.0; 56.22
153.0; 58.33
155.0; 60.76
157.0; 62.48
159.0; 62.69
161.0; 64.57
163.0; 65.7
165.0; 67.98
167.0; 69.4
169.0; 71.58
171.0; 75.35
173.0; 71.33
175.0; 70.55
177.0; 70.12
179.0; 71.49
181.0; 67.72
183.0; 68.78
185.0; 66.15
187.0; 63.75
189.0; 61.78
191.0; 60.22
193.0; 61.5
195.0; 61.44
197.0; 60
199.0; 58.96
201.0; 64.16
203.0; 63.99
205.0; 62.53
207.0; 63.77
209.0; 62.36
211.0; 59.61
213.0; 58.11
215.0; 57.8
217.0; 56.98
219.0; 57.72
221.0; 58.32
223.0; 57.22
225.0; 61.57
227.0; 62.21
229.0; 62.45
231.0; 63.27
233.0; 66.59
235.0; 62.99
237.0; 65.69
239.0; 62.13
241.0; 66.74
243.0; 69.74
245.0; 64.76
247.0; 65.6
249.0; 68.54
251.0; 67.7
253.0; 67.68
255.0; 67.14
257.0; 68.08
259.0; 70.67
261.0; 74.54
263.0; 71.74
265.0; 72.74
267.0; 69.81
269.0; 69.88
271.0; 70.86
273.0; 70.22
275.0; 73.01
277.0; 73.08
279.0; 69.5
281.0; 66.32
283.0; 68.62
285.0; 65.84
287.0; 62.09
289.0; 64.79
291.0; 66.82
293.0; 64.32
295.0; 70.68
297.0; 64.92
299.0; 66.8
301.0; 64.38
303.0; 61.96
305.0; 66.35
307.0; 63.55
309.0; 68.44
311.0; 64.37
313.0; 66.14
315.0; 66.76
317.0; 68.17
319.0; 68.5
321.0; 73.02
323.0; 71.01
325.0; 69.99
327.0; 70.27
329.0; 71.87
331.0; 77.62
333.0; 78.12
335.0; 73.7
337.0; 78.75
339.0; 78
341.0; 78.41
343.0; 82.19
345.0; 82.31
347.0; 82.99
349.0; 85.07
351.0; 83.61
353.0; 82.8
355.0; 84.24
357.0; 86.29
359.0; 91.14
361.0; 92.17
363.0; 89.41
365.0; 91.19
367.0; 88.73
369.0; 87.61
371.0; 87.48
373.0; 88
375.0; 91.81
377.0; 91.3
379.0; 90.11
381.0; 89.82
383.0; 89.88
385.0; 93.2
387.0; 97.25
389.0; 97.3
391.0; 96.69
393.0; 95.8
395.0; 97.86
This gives 0.0961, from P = 695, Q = 66.76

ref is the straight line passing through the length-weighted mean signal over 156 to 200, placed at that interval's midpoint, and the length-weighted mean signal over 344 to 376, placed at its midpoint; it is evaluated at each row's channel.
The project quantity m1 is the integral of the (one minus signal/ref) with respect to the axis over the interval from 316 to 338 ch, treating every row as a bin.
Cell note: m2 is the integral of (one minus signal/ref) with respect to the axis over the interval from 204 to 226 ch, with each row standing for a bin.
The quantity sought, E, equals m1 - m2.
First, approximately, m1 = 2.8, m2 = 3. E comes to -0.6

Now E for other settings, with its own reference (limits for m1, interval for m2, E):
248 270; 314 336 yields -1.4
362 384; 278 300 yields -3.7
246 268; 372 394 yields 2.4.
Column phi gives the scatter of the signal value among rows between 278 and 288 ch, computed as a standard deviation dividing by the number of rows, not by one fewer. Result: 2.6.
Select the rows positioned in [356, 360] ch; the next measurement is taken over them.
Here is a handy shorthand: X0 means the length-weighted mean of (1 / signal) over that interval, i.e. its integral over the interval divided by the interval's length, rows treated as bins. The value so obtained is 0.0113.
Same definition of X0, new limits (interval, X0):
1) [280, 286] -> 0.0149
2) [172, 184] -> 0.0143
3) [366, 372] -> 0.0114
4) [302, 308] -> 0.0156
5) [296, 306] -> 0.0154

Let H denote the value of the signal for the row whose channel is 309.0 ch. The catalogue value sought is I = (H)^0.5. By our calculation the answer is 8.27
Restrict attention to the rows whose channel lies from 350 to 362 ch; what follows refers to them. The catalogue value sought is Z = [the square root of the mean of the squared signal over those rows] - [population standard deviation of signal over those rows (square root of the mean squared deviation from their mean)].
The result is 83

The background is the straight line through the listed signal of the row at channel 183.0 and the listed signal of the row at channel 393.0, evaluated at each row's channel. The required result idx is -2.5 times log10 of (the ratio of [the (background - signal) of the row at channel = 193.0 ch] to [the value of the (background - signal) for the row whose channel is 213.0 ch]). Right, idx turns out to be 0.6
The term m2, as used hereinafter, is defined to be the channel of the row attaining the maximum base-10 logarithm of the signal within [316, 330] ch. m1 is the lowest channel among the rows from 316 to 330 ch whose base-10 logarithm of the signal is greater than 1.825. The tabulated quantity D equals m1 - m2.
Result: -4 ch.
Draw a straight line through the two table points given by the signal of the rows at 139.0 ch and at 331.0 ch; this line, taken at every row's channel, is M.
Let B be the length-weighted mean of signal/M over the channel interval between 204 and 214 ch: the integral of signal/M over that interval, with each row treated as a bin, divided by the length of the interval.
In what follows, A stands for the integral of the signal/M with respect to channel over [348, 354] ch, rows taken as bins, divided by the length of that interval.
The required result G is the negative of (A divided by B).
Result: -1.10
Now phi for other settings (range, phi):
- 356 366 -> 2.1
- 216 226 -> 1.7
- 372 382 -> 1.3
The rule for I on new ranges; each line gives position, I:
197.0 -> 7.75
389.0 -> 9.86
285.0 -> 8.11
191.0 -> 7.76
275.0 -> 8.54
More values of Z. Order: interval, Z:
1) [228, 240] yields 62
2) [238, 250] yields 64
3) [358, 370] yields 88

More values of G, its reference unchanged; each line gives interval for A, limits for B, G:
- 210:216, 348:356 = -0.86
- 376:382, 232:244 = -1.12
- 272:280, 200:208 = -1.00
